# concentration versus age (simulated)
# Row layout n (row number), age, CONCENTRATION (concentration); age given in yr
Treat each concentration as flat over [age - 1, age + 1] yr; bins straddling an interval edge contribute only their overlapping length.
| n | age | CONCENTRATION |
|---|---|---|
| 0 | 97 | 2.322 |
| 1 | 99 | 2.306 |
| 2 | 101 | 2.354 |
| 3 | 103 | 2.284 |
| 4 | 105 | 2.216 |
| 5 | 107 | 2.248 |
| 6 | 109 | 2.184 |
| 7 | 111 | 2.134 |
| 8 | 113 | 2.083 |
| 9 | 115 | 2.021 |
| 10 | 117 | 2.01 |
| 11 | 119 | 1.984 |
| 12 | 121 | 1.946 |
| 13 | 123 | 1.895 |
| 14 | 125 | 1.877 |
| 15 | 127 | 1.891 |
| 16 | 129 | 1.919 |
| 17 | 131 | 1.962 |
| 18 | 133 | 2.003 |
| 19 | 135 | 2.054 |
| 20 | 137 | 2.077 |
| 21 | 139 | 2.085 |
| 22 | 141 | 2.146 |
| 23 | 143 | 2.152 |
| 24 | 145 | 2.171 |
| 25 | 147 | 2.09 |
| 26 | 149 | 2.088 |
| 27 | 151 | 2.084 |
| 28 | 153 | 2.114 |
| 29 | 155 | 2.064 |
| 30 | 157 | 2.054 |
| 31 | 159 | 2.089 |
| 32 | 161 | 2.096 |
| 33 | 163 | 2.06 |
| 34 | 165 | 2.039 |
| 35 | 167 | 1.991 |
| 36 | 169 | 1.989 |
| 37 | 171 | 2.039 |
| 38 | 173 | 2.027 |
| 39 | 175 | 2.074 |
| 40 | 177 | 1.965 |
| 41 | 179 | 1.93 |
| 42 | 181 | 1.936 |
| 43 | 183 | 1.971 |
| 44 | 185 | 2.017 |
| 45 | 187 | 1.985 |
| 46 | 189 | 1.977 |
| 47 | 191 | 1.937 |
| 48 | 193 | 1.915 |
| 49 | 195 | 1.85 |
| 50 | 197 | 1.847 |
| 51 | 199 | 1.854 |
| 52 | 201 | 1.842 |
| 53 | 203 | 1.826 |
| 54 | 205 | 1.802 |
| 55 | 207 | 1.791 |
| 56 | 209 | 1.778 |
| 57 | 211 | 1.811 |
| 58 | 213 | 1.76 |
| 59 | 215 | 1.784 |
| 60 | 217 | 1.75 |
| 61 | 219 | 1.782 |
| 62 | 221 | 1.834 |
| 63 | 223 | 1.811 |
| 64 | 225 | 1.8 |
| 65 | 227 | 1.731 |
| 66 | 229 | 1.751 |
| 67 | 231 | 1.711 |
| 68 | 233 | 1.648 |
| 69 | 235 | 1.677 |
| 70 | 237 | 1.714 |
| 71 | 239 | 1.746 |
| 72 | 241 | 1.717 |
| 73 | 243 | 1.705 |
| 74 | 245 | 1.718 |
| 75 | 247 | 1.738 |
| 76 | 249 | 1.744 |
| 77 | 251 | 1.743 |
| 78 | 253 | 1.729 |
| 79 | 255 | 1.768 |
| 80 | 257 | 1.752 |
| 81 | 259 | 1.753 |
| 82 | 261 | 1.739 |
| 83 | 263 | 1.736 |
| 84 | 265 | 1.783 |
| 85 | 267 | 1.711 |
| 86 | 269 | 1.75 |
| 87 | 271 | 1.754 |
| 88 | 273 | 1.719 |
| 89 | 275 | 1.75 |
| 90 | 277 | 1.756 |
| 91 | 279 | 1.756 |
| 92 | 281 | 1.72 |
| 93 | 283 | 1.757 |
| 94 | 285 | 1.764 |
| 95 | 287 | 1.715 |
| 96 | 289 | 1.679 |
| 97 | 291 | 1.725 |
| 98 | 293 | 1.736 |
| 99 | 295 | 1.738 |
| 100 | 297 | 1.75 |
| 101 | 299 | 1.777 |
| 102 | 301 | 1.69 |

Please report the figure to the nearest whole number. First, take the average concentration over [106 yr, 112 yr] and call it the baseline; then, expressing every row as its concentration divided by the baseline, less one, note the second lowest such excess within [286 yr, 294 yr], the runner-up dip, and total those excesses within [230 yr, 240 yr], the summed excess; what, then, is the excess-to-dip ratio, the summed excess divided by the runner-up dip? 5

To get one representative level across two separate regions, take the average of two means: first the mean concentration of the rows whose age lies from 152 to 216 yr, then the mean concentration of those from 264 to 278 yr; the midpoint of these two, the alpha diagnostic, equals 1.85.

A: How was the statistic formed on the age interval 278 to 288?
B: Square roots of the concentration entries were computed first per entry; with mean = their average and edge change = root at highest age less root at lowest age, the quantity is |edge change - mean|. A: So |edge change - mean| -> 1.336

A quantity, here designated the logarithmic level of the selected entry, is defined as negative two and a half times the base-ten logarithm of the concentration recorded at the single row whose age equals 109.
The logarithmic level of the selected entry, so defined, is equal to -0.85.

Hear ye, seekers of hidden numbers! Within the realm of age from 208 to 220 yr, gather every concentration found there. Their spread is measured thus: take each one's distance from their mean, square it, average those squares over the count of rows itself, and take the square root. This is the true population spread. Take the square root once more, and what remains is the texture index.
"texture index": 0.139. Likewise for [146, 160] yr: 0.134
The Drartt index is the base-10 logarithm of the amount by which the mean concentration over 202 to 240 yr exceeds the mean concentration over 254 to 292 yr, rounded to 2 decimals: -1.66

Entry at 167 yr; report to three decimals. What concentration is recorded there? 1.991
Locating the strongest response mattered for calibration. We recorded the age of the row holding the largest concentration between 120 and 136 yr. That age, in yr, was 135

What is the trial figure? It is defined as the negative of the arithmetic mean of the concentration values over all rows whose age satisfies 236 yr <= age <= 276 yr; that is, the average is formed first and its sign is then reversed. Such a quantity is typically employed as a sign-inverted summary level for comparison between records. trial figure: -1.74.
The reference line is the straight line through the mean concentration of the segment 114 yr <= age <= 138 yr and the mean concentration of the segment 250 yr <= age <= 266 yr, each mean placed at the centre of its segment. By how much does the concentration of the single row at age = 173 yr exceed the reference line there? 0.14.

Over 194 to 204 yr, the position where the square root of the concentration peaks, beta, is 199 yr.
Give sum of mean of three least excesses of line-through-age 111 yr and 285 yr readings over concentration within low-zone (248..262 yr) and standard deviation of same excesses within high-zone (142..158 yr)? 0.10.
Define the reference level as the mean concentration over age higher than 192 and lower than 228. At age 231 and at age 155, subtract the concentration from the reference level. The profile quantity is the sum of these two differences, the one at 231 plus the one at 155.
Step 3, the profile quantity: -0.16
